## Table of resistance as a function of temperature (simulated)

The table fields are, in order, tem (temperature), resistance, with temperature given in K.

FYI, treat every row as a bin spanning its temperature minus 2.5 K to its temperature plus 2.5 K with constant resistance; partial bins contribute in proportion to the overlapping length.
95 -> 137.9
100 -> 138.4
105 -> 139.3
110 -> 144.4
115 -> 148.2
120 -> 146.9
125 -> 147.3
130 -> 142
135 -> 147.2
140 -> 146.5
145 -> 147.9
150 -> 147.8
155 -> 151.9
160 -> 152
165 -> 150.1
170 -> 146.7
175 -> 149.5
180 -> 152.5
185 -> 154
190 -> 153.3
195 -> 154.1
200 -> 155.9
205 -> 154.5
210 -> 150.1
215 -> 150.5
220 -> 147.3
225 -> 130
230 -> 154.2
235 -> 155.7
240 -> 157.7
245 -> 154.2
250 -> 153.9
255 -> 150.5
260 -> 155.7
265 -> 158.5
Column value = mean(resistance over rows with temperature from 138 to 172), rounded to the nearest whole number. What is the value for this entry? 149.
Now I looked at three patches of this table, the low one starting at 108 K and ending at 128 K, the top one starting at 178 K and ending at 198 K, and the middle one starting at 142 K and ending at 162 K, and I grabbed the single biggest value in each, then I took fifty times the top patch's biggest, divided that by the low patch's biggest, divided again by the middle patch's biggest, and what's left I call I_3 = 0.342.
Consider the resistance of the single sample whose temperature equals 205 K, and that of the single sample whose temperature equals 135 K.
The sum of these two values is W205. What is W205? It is 302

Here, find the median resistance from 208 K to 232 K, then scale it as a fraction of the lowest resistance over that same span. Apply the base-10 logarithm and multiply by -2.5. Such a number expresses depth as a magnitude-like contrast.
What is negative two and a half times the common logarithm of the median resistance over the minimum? -0.156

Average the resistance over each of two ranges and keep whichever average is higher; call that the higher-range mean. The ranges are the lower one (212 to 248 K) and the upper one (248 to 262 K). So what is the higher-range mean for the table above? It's 153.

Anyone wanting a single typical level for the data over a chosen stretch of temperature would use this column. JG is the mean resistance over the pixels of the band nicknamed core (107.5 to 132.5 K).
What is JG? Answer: 146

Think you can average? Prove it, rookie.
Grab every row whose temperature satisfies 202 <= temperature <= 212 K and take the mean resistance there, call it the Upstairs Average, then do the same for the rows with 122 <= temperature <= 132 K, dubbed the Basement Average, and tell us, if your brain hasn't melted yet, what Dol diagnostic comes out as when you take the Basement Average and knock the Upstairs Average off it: -7.7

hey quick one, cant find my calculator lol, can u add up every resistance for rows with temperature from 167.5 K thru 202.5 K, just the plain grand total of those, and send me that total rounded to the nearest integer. 1066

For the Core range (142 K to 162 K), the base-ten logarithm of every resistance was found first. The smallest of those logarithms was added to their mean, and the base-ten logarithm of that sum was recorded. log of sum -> 0.638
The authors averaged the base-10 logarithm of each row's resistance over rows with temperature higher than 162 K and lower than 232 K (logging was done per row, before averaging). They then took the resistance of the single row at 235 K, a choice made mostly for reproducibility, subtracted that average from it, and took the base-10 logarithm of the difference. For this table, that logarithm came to 2.19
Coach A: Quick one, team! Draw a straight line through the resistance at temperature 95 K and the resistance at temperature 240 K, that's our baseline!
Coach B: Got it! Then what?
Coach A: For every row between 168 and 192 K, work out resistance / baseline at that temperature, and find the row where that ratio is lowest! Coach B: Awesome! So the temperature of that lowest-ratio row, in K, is 170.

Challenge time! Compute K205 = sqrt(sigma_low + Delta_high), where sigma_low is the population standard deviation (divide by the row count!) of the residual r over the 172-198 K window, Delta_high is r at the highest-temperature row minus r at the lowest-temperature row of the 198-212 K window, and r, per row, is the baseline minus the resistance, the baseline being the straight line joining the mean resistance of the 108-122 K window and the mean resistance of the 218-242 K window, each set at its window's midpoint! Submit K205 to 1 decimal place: 2.8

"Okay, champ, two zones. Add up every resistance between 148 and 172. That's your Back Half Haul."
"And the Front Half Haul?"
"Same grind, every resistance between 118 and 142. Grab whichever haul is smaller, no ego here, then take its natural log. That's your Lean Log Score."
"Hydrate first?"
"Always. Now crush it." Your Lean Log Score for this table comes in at 6.59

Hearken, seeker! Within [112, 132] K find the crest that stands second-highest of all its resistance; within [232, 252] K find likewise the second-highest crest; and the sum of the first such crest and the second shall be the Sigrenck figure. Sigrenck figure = 303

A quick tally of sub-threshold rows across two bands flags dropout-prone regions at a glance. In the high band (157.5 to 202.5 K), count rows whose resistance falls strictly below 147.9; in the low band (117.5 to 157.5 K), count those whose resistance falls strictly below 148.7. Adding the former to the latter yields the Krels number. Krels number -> 8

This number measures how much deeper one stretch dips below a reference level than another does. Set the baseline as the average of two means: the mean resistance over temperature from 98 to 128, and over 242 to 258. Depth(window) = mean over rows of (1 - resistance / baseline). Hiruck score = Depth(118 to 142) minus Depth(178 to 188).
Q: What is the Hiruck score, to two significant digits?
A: 0.049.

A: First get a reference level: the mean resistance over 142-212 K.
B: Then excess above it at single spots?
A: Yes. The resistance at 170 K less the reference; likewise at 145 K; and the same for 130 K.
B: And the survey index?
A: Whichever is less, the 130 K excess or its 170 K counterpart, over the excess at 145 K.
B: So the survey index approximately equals 2.7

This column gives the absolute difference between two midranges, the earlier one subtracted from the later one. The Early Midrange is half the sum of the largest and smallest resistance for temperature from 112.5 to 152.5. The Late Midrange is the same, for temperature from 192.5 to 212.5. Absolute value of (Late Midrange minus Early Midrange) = 7.9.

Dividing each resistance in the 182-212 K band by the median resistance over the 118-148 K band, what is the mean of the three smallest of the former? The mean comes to 1.04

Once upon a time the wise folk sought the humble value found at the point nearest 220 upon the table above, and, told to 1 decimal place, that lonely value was 147.3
